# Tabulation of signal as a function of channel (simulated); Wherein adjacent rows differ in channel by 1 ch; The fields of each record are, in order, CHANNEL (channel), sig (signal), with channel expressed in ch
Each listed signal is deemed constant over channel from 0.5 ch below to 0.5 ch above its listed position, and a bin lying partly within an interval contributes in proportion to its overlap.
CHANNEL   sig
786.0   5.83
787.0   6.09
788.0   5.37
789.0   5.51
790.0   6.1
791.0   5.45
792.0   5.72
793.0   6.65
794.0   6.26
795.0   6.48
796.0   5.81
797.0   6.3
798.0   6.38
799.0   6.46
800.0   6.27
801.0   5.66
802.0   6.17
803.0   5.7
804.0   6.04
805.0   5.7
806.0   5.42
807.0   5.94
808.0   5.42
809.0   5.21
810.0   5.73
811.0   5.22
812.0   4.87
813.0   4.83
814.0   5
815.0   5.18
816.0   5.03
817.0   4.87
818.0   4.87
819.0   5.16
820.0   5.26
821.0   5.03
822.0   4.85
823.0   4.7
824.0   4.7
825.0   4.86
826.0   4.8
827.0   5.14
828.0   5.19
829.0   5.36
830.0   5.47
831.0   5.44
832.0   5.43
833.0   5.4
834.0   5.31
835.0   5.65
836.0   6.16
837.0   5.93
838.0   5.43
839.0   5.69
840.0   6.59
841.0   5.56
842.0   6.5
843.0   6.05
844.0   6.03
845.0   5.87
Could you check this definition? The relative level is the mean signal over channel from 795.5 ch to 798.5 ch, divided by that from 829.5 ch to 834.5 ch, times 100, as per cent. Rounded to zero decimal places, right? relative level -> 114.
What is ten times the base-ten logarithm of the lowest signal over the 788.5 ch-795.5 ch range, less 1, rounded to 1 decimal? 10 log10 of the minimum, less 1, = 6.4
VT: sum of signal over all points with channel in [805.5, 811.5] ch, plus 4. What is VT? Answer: 37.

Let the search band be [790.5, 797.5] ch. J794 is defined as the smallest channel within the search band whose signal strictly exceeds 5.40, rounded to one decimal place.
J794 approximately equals 791.0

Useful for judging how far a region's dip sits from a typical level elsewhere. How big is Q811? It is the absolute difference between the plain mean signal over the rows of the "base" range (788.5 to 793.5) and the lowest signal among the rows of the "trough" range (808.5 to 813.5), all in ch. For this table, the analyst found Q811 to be 1.1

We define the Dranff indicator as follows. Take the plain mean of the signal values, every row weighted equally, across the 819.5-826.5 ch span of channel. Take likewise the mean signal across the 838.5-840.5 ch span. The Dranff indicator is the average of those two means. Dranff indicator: 5.51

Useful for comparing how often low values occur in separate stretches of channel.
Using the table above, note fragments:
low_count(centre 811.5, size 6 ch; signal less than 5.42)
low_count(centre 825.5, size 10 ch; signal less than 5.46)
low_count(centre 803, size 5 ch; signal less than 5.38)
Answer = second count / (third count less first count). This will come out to -1.8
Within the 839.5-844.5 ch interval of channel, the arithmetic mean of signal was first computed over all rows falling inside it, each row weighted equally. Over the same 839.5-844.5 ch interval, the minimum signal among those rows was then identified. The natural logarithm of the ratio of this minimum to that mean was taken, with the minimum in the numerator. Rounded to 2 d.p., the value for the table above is -0.10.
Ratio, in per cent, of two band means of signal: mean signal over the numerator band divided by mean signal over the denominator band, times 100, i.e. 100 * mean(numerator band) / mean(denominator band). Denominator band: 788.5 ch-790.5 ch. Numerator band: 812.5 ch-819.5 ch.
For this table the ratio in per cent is 86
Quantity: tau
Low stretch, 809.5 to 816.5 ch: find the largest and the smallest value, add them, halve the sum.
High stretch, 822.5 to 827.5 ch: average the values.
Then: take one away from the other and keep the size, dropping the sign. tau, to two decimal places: 0.44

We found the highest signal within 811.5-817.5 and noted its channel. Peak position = 815.0 ch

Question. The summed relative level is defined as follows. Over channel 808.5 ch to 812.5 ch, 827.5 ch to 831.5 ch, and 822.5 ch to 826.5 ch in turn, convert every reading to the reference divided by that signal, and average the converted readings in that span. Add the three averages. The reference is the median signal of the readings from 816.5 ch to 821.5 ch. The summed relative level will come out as 2.95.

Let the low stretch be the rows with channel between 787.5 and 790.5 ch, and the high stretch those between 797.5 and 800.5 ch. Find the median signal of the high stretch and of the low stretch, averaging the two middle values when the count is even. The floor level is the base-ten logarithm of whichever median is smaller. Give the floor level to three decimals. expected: 0.741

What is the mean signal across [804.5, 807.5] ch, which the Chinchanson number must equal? 5.69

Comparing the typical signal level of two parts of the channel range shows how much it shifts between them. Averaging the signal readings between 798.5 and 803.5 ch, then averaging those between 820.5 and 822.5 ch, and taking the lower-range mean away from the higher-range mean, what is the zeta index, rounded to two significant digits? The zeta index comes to -1.1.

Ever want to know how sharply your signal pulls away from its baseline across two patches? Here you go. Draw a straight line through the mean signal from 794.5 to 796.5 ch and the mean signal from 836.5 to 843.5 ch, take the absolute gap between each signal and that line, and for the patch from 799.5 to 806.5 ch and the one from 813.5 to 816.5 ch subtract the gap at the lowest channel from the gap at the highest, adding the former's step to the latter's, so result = 0.5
